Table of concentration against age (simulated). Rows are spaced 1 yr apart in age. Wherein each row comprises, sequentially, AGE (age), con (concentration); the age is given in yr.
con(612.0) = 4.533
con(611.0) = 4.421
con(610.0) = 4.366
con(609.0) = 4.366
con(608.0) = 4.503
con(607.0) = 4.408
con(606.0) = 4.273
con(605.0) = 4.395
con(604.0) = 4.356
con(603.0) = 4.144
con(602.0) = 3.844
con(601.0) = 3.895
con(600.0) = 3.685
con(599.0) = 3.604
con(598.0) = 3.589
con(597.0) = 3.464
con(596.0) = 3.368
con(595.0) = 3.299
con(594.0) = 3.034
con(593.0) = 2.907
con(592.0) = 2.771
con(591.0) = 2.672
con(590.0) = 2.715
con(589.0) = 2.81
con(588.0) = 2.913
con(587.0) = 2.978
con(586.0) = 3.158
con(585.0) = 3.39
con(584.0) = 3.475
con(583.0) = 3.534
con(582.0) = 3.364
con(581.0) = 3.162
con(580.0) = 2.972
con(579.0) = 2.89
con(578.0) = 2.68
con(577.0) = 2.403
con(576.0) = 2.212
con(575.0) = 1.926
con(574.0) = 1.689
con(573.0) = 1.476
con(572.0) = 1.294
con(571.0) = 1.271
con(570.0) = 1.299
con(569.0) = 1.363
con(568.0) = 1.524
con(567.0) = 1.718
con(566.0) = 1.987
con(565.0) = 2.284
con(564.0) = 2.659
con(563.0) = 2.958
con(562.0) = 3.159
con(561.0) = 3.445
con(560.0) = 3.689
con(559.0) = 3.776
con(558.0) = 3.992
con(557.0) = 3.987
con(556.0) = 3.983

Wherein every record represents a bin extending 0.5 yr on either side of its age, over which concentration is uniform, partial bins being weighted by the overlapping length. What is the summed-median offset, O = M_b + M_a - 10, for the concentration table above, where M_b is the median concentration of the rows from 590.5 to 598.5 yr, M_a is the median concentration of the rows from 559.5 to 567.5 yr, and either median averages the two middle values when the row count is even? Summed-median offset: -4.0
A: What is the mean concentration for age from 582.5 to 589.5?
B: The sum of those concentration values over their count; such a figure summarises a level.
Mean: 3.2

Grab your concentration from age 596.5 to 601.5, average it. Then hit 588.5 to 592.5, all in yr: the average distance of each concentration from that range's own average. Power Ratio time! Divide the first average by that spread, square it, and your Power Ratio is 5656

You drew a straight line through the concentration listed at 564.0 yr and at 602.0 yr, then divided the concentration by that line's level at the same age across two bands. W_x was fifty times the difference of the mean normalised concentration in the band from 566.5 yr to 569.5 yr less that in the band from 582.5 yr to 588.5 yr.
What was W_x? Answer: -21.1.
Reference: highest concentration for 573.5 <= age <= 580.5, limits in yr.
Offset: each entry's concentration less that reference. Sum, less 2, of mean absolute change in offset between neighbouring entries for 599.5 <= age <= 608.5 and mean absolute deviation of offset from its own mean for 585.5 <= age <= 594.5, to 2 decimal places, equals -1.73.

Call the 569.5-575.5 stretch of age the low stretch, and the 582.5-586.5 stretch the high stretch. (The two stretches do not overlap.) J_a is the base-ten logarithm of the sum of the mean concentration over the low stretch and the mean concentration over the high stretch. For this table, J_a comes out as 0.689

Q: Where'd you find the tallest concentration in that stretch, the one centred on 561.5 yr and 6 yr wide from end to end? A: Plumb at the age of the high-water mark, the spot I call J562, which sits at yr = 559.0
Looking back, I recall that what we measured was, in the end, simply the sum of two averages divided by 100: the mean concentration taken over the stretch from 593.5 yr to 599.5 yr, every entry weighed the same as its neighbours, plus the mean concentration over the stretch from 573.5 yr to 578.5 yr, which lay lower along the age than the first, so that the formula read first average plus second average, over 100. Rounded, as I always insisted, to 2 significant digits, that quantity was 0.056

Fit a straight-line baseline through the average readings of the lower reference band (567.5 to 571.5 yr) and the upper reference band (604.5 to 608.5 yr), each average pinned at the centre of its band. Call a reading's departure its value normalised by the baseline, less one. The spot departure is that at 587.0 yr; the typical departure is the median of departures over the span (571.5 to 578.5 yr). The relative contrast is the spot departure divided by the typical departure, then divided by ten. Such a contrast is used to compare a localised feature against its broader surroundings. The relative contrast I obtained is 0.11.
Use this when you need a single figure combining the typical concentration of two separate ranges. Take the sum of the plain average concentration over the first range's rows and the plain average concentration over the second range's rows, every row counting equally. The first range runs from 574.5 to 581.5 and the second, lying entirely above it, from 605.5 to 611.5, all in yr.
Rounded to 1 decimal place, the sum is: 7.0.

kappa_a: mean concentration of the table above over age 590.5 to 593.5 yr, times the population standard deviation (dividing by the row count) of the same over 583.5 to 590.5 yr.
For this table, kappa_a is 0.7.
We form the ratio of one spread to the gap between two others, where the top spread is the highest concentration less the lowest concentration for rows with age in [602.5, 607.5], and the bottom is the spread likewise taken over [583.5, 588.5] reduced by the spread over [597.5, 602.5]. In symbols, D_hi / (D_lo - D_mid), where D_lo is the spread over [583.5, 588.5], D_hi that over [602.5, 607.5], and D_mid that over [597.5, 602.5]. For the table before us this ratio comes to 1.0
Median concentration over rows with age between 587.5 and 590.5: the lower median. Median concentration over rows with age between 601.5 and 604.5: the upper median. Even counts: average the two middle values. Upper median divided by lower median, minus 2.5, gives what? -1.03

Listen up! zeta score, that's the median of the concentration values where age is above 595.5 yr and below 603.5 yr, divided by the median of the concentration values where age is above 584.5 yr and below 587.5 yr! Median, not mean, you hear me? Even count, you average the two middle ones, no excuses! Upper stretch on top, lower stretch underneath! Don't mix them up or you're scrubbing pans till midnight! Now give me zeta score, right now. 1.2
